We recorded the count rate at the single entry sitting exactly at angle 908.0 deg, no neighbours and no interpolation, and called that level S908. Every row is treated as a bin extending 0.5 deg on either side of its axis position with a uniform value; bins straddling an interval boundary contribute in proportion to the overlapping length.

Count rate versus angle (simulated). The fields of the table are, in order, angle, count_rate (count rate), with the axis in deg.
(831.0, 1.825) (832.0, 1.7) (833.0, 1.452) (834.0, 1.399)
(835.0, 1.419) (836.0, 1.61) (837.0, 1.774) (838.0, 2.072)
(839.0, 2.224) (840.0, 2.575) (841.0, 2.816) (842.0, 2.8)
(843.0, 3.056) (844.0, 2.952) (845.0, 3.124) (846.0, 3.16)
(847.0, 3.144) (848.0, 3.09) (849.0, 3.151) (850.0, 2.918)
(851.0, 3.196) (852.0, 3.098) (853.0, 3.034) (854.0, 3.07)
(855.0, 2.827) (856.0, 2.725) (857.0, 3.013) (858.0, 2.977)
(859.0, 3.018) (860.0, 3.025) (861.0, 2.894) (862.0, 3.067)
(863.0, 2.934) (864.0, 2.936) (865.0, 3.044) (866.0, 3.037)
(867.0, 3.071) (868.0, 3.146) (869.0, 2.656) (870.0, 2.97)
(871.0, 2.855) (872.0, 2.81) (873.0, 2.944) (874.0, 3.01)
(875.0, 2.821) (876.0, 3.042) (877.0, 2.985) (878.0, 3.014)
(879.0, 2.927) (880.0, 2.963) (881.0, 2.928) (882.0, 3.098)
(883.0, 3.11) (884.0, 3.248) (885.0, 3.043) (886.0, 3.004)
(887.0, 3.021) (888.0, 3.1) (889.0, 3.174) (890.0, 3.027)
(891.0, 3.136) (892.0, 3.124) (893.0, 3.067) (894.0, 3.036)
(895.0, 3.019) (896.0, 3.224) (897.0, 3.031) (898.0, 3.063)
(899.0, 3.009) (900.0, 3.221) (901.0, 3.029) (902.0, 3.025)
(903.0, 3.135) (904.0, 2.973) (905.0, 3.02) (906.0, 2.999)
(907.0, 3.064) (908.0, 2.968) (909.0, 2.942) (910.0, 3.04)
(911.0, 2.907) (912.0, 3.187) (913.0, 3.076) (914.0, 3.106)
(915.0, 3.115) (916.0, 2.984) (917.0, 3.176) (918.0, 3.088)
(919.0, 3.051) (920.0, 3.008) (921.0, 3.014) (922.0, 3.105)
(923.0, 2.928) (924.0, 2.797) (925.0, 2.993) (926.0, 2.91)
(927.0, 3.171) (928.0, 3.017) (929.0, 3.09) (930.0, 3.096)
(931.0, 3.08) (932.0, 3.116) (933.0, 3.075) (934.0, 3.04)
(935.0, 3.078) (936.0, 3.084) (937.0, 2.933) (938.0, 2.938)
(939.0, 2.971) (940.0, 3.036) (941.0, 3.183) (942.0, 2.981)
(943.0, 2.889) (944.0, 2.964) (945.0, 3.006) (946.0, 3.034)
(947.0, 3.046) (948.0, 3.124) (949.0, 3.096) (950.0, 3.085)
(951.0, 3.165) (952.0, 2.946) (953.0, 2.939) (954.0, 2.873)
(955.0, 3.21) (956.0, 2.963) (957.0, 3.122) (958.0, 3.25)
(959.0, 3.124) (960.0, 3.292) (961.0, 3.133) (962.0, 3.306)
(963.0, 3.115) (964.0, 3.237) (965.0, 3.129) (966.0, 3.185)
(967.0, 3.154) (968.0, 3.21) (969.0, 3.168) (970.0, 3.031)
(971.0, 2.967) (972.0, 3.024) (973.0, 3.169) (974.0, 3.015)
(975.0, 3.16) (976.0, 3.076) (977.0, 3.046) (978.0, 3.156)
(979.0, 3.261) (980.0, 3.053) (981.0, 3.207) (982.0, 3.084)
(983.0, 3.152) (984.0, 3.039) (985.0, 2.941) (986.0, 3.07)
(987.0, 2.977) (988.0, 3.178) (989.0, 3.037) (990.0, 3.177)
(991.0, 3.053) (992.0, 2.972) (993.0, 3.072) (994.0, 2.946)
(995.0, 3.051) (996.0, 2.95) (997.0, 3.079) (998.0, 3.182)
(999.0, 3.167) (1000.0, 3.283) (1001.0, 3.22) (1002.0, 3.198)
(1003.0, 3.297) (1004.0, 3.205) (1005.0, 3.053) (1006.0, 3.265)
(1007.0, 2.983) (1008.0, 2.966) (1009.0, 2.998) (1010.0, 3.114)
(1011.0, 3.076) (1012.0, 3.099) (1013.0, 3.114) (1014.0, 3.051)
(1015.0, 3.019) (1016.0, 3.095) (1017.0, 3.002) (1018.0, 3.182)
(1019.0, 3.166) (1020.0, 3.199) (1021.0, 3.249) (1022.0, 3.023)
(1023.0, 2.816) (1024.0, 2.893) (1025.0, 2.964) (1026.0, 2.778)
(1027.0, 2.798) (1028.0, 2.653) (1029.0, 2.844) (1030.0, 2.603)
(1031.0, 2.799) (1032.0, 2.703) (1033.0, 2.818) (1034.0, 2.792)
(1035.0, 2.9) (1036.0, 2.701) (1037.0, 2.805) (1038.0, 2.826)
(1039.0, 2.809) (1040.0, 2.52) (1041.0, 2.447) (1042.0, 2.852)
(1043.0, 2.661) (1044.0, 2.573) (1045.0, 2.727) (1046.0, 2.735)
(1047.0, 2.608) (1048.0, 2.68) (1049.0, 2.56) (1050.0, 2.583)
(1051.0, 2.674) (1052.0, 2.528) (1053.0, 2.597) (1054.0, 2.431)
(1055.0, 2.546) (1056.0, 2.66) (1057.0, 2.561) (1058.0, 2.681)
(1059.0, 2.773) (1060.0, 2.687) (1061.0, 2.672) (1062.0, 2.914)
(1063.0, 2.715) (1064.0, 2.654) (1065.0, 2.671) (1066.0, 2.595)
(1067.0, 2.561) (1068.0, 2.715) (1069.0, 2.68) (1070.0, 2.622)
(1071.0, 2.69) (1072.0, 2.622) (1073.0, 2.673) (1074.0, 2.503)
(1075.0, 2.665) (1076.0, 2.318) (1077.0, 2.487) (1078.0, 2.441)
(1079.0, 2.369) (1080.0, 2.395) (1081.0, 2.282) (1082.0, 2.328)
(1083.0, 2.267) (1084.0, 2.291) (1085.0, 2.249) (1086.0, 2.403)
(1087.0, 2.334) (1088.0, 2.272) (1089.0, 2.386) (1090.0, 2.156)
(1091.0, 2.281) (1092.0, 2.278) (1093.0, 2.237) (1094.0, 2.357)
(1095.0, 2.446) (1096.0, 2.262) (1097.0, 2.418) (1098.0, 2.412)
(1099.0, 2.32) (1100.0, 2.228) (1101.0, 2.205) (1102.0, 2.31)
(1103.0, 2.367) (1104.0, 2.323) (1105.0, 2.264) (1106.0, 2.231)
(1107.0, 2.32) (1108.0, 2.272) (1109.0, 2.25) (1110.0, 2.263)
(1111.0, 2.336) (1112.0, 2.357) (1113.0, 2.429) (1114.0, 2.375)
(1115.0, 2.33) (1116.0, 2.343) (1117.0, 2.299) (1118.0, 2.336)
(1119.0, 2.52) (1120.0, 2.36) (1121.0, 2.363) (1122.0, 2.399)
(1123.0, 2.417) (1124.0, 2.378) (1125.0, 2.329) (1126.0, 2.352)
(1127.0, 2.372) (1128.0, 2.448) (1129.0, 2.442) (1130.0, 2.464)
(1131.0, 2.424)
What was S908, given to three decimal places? 2.968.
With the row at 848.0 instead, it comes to 3.090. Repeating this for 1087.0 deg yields 2.334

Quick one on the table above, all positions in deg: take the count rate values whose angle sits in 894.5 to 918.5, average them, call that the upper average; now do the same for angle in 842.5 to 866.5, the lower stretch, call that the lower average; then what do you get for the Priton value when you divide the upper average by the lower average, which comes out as 1.01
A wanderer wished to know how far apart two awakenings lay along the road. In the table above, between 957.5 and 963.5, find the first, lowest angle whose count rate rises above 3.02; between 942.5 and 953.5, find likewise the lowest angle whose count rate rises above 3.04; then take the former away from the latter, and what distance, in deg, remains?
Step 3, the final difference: -11 deg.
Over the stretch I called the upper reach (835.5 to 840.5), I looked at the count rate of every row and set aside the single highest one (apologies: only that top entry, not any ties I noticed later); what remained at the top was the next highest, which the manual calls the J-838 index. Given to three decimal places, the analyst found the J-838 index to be 2.224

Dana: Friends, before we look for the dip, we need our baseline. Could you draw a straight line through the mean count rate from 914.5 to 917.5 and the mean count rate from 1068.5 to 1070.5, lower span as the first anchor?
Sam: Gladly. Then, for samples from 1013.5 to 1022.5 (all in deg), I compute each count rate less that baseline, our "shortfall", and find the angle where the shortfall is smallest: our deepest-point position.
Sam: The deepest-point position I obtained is 1017.0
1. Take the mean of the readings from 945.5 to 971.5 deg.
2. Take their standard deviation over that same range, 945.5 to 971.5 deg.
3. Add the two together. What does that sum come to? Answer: 3.22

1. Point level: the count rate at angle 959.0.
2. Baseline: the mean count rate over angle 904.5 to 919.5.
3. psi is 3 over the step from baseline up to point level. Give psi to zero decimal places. 40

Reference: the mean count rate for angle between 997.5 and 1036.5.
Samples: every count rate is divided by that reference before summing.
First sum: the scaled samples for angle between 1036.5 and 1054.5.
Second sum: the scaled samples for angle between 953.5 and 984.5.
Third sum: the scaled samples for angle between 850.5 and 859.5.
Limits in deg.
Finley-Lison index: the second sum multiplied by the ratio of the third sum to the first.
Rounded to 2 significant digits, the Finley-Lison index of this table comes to 18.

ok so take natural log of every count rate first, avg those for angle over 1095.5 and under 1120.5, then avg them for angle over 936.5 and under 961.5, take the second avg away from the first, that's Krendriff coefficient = -0.27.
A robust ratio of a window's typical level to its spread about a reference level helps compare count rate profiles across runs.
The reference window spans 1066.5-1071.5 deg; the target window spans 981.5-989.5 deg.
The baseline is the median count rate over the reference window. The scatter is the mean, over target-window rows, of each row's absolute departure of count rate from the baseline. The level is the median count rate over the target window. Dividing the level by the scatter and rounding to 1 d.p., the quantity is 8.0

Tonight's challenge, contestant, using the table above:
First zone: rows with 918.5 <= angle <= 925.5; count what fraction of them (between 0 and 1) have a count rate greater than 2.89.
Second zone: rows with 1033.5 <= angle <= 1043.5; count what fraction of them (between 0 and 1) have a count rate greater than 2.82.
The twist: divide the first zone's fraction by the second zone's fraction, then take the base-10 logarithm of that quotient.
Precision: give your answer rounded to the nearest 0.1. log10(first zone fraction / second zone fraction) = 0.5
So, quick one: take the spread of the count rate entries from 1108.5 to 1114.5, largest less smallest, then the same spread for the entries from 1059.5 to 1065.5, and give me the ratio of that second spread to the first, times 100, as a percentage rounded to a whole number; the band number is 145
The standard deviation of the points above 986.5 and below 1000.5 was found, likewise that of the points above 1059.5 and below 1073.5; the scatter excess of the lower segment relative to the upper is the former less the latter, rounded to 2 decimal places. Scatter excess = 0.02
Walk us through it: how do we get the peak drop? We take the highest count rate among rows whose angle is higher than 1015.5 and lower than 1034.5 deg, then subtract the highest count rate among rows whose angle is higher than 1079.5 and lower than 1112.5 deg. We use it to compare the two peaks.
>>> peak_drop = 0.80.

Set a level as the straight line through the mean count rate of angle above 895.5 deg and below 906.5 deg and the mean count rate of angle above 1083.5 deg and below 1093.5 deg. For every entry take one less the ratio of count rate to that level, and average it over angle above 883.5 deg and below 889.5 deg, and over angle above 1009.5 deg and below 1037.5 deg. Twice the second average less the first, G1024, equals -0.30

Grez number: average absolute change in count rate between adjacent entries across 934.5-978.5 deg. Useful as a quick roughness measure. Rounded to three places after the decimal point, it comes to 0.102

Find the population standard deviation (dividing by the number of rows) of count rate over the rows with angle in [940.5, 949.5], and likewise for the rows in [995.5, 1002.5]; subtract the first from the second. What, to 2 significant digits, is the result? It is 0.017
